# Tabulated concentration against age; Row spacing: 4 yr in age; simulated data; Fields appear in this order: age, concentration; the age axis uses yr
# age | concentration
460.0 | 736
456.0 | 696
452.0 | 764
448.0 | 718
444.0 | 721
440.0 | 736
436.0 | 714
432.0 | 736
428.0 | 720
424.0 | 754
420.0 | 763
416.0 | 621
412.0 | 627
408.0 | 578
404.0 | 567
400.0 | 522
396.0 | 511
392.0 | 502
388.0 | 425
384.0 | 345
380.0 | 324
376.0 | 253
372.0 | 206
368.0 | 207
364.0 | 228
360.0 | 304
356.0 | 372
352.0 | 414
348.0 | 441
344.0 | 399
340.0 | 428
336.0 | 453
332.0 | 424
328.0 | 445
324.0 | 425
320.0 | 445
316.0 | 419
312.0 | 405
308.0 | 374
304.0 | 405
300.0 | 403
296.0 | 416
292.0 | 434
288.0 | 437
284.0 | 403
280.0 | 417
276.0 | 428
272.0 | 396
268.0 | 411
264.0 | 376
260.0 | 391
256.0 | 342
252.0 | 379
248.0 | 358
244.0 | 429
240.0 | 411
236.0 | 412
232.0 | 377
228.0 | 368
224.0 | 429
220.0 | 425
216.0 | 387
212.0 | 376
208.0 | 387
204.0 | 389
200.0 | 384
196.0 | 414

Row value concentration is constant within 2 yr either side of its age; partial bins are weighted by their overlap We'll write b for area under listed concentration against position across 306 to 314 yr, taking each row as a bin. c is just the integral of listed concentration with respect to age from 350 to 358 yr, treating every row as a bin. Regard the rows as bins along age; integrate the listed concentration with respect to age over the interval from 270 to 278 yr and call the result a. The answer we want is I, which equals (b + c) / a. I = 1.9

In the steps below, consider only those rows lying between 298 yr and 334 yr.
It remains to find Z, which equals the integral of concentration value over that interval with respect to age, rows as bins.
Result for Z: 14980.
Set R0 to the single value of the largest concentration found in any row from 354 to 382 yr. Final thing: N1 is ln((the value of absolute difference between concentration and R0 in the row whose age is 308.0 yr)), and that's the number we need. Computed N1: 0.7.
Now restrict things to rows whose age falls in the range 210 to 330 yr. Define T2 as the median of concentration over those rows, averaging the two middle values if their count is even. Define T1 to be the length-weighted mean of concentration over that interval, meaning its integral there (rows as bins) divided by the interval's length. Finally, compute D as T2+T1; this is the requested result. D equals 812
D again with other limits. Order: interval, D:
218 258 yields 788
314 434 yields 896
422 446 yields 1459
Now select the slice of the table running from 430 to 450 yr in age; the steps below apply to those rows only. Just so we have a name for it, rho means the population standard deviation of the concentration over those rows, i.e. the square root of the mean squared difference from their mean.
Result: 9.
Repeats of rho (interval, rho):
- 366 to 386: 58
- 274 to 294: 12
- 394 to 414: 42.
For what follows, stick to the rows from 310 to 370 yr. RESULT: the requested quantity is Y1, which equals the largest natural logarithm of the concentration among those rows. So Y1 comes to 6.12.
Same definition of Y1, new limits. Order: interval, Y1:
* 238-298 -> 6.08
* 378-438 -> 6.64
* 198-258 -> 6.06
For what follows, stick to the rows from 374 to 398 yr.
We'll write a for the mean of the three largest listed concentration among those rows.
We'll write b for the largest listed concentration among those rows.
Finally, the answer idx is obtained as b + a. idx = 990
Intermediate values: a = 479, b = 511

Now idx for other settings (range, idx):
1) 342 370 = 859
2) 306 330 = 883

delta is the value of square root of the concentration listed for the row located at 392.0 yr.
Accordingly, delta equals 22.4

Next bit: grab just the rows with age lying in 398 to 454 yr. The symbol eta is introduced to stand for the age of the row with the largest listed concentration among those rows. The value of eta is 452.0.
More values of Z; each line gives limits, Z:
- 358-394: 11176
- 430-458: 20340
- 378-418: 20088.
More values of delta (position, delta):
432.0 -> 27.1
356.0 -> 19.3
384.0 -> 18.6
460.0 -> 27.1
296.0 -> 20.4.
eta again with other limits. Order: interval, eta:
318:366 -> 336.0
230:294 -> 288.0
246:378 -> 336.0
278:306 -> 288.0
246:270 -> 268.0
